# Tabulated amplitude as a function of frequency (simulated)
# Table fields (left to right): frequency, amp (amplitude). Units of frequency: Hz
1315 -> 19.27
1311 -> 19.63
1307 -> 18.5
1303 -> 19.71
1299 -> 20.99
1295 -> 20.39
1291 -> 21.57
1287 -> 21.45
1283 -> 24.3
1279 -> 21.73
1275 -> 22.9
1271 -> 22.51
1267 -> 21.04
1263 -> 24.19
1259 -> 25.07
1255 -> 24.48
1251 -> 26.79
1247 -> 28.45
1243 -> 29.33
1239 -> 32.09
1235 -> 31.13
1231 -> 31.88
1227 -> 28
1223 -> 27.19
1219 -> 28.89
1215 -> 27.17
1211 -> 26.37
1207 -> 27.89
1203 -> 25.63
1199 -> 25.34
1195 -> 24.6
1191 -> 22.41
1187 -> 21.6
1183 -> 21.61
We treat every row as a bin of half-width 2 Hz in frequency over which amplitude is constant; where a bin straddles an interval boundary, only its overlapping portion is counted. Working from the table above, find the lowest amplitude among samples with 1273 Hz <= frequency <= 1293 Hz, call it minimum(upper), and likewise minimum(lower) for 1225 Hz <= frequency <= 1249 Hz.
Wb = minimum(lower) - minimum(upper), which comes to 7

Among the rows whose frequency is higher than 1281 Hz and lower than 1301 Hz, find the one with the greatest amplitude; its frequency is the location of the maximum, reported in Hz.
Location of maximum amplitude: 1283 Hz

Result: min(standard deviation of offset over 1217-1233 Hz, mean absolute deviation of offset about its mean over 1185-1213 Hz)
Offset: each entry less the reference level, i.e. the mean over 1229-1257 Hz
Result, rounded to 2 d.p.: 1.68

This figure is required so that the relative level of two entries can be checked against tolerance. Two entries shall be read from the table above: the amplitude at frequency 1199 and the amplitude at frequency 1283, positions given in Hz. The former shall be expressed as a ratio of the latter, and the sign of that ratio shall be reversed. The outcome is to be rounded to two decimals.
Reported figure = -1.04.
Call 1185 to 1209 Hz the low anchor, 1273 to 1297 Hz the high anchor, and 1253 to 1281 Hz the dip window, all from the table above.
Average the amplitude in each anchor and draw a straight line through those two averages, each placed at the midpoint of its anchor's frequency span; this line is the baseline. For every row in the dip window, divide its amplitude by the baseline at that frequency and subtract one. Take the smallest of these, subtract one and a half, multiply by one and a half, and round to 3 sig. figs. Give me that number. -2.35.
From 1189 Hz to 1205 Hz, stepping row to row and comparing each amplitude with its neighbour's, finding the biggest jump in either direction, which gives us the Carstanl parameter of 2.2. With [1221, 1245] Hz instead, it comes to 3.9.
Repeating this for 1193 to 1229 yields 2.3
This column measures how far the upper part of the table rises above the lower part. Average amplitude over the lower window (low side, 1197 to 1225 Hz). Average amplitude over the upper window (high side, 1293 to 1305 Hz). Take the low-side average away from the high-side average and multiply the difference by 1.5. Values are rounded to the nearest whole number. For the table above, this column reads -10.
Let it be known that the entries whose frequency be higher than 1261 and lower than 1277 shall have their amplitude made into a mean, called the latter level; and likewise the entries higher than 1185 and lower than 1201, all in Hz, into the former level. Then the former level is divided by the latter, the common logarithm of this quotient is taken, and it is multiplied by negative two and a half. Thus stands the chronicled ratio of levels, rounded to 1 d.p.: 0.0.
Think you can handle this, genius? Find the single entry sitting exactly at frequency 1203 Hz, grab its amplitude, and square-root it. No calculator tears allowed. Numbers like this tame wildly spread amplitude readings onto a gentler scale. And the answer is 5.1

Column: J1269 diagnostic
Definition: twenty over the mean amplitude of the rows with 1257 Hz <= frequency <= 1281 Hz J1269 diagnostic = 0.87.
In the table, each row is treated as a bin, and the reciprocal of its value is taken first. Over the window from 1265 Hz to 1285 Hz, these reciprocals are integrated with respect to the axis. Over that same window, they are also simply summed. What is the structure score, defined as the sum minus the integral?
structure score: -0.67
